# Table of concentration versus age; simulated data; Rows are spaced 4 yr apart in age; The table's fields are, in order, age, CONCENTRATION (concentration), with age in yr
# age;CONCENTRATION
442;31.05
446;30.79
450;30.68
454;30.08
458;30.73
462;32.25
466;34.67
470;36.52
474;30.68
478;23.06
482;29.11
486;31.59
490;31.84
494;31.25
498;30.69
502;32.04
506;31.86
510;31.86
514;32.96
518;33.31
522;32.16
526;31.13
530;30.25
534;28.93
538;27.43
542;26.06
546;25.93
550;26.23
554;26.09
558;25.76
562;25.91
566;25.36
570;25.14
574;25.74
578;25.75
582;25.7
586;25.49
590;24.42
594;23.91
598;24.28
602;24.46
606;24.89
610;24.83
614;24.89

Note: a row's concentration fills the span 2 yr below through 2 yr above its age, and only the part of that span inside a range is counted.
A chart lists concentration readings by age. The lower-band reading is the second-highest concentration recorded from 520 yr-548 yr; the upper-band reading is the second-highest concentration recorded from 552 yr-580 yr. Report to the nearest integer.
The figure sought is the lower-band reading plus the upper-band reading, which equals 57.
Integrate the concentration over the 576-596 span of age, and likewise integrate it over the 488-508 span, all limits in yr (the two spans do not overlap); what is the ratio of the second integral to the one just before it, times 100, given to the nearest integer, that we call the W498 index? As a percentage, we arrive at 126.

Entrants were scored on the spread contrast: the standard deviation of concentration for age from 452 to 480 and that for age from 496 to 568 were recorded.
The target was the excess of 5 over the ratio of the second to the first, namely 4.3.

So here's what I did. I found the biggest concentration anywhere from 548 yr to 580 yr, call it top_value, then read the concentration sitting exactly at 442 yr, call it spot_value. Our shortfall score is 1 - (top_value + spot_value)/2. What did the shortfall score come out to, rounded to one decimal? -27.6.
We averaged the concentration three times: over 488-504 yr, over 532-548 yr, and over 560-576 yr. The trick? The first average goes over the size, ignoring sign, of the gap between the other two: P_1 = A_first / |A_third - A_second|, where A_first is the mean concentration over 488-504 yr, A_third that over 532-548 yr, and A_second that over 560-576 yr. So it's 20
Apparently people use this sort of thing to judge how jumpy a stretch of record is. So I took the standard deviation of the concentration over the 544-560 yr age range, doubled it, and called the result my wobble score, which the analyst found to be 0.4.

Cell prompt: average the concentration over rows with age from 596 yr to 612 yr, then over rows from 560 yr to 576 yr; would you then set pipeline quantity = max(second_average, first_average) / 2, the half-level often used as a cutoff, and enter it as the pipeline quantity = 12.8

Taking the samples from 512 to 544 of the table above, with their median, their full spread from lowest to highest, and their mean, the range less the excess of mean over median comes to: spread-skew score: 7.7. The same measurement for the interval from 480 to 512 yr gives 3.4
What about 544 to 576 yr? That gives 1.2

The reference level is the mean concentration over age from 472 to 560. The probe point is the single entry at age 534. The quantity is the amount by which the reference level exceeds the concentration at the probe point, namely 1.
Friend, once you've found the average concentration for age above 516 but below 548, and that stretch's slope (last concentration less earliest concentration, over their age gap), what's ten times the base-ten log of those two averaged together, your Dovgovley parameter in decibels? 11.6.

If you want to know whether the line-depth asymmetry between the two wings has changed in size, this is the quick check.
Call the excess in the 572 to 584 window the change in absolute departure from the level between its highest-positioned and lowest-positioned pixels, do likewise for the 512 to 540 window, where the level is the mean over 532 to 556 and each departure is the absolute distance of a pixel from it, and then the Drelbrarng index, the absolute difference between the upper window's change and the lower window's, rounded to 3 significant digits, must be 5.57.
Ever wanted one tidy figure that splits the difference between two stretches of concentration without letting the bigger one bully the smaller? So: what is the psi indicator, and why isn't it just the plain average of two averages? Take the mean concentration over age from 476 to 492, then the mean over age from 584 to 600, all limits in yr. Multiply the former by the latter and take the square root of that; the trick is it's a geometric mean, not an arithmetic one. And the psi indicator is 26.6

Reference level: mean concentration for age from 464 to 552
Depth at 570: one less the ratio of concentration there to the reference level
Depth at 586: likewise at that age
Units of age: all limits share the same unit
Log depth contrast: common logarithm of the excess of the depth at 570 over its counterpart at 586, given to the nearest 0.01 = -1.94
